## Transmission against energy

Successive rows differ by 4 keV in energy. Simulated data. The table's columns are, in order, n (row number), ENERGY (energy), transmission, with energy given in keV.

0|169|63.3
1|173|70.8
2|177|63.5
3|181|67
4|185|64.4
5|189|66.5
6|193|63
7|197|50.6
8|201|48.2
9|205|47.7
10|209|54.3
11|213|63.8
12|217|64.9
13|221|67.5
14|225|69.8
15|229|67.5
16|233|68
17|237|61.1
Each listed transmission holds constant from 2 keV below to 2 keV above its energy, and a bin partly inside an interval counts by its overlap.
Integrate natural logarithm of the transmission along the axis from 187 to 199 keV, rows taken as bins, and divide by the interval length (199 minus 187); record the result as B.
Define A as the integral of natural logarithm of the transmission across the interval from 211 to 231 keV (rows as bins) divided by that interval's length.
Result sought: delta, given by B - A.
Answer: -0.11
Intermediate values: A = 4.20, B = 4.09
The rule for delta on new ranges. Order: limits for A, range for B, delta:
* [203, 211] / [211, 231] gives 0.27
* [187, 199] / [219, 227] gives 0.14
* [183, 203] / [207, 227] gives 0.10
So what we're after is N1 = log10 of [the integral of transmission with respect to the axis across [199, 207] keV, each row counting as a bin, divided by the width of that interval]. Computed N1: 1.68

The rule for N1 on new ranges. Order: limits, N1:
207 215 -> 1.77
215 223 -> 1.82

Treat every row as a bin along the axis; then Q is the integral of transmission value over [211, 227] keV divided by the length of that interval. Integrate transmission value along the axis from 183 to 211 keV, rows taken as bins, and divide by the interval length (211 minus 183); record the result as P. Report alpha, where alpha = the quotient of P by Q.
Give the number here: 0.8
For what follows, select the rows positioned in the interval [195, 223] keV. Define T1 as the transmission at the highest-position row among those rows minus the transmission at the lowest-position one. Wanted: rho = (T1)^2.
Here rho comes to 286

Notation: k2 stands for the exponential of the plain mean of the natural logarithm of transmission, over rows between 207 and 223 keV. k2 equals 62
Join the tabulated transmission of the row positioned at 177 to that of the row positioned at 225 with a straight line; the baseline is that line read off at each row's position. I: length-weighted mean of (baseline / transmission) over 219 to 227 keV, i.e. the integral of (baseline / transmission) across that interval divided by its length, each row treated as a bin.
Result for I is 1.01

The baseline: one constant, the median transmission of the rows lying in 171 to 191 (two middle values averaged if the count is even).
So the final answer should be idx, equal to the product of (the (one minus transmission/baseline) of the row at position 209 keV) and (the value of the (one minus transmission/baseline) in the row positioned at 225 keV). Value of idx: -0.0091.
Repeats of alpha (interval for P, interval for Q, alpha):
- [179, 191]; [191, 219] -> 1.2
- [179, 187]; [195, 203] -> 1.3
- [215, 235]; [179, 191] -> 1.0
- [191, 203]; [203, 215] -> 1.0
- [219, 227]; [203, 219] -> 1.2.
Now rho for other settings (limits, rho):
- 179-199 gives 269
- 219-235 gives 0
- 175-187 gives 1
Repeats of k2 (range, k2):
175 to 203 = 60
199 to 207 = 48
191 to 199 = 56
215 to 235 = 68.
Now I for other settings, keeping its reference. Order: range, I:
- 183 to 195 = 1.01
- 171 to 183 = 0.95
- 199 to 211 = 1.35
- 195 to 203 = 1.34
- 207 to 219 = 1.13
